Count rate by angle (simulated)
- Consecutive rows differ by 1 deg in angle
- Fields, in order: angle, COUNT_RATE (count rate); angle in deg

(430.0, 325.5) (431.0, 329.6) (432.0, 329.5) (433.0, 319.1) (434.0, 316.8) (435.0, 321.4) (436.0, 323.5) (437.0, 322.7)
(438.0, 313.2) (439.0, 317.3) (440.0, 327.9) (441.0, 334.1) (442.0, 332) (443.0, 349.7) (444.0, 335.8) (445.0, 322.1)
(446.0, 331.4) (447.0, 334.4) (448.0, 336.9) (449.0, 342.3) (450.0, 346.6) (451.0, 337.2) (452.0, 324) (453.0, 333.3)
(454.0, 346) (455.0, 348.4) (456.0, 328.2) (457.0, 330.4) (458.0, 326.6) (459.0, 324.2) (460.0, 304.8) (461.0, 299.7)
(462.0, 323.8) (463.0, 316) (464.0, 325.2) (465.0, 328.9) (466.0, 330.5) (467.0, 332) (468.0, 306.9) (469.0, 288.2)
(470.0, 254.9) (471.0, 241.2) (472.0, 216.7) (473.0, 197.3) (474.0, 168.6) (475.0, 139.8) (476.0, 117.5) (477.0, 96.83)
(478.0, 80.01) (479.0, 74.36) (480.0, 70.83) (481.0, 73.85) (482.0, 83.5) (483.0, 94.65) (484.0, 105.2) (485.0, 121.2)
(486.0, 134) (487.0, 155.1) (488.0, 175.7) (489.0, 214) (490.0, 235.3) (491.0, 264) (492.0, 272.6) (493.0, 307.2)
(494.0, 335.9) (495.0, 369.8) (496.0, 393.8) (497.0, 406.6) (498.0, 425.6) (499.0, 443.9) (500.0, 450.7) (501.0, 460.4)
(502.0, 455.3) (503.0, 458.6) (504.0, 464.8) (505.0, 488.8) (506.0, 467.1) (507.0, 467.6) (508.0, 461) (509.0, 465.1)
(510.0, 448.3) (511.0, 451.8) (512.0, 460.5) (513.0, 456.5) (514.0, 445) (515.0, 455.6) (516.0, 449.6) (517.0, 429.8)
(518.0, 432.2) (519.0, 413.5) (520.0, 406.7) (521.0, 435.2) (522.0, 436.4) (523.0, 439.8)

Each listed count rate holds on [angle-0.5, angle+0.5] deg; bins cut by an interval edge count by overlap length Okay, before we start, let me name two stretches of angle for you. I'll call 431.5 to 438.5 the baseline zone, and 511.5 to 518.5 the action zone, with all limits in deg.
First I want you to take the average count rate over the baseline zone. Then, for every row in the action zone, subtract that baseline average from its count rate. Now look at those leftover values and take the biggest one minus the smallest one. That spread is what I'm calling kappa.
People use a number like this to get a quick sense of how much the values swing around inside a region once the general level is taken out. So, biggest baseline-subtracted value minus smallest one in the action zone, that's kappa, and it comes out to 31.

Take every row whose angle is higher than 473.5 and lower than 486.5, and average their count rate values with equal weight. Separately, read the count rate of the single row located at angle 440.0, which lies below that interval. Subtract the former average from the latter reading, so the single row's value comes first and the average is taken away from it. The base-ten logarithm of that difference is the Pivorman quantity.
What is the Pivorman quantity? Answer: 2.35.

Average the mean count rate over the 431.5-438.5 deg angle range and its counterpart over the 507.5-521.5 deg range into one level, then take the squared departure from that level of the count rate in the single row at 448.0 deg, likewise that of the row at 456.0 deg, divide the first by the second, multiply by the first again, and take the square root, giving 38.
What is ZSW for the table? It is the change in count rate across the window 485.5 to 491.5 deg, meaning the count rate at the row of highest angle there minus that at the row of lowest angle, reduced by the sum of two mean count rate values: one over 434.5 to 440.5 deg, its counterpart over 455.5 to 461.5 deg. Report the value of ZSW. -510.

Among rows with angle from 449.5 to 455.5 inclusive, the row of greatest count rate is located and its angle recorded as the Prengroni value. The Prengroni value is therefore 455.0 deg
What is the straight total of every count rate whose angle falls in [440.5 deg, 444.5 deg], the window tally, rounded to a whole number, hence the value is 1352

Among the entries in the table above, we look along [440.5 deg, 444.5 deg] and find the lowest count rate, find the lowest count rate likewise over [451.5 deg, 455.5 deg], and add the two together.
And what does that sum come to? 656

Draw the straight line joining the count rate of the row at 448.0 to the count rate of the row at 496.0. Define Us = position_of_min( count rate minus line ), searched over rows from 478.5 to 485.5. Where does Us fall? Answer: 480.0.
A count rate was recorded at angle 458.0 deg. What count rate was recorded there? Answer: 326.6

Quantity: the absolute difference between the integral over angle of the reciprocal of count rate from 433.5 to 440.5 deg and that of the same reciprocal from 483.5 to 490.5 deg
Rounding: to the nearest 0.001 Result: 0.024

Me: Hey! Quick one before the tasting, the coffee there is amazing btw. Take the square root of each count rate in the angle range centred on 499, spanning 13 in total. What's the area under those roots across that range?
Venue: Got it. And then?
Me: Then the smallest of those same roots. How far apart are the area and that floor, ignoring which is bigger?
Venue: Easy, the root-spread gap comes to 248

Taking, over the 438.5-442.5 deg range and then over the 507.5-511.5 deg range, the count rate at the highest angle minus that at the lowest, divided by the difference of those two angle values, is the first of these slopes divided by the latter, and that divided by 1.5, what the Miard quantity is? -1.1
